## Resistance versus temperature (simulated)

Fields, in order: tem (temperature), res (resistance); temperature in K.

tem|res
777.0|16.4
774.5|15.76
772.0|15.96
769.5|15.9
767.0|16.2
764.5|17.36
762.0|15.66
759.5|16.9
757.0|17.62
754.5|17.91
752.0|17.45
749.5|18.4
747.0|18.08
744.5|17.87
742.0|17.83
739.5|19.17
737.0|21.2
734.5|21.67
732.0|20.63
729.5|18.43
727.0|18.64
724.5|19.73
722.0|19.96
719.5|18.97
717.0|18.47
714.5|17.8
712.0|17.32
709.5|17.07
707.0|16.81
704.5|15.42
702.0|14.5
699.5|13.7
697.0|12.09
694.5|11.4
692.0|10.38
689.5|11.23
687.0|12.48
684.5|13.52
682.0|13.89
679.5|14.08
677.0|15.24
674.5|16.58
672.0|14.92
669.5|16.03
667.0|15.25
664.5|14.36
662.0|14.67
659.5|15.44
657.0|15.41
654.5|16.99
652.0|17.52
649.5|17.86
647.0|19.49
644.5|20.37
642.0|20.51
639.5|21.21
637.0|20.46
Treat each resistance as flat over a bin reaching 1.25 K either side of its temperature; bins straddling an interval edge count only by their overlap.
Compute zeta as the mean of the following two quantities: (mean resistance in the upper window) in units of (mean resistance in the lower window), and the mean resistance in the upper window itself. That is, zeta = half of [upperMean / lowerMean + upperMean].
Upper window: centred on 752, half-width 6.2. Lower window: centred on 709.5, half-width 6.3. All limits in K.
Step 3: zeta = 9.5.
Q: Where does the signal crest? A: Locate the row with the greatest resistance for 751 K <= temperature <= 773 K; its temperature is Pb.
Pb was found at 754.5 K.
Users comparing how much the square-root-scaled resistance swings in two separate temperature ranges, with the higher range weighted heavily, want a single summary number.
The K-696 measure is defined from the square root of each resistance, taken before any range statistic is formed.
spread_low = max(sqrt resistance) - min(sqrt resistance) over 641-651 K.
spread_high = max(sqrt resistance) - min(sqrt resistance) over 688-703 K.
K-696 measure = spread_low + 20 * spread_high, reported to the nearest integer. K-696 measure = 12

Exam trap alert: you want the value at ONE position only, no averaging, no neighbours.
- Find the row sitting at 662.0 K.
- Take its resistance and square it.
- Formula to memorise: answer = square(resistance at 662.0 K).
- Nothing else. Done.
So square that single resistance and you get 215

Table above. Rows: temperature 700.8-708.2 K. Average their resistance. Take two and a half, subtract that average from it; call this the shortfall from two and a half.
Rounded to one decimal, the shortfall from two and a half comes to -13.1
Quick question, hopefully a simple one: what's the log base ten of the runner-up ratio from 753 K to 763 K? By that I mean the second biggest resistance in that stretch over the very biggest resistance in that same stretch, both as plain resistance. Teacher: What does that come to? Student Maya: -0.0071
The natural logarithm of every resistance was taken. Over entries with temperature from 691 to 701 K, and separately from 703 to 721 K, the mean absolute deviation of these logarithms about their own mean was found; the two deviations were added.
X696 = 0.13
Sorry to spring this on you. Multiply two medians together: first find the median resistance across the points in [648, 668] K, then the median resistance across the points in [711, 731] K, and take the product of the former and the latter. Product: 286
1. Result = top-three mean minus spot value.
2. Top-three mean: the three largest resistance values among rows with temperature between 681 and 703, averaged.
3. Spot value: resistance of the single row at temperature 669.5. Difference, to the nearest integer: -2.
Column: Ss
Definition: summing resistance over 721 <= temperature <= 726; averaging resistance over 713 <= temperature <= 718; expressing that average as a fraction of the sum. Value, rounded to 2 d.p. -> 0.46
